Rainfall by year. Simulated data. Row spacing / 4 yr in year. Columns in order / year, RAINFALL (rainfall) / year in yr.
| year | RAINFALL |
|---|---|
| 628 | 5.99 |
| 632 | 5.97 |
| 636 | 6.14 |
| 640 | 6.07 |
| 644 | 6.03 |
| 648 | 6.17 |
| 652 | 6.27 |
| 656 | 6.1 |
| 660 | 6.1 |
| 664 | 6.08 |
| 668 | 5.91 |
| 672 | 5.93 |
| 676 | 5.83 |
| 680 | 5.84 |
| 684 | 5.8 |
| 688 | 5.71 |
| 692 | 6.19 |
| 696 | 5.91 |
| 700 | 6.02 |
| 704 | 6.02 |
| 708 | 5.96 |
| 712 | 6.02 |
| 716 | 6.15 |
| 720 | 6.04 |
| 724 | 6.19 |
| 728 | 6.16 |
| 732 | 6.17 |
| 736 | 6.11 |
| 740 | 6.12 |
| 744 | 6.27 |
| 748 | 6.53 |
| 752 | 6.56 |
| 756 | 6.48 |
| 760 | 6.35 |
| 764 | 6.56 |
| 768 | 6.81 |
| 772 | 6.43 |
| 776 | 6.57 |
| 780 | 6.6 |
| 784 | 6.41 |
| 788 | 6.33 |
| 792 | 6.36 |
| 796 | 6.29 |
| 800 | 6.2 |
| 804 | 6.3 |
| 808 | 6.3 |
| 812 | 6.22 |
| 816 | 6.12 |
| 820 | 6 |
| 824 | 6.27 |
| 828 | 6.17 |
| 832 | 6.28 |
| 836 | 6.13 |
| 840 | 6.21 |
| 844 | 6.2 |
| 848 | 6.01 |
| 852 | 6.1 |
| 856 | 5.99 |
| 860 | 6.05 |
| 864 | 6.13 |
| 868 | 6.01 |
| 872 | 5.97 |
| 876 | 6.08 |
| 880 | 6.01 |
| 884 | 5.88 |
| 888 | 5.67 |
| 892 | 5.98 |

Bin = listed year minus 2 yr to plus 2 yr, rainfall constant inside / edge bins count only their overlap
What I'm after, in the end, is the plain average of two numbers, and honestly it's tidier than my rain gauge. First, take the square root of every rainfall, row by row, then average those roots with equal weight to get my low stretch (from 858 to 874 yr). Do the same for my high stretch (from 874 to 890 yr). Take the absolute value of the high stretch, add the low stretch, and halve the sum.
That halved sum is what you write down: 2.44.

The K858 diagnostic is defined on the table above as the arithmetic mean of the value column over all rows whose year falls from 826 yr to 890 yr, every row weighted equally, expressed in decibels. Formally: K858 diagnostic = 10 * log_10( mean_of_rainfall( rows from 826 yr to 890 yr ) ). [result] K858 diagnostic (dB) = 7.82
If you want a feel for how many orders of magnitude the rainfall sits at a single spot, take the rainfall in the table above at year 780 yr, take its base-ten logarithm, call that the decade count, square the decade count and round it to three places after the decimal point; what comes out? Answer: 0.672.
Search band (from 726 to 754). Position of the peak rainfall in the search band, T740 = 752 yr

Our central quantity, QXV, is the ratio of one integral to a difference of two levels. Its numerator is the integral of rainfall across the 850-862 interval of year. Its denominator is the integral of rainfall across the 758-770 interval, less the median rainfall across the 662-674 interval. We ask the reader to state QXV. 0.99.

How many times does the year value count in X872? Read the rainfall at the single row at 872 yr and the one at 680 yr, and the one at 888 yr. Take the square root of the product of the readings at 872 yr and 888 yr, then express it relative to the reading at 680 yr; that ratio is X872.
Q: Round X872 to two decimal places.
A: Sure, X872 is 1.00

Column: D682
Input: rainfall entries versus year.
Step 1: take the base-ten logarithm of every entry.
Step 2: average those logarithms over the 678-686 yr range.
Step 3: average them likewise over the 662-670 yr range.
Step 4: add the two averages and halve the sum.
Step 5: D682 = 0.771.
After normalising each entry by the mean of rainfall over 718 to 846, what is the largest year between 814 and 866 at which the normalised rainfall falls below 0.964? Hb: 860 yr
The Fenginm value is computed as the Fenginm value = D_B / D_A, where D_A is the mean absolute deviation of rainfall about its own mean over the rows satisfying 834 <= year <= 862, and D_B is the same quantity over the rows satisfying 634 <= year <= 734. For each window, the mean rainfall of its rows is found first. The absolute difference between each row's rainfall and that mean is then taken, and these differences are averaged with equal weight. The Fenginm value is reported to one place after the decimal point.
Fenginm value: 1.6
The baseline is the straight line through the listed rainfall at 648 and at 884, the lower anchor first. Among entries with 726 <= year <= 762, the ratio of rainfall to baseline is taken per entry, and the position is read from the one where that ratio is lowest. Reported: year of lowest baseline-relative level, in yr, 736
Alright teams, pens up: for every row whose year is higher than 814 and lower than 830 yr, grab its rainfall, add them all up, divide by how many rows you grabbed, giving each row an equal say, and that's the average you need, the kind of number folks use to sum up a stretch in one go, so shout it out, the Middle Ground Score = 6.14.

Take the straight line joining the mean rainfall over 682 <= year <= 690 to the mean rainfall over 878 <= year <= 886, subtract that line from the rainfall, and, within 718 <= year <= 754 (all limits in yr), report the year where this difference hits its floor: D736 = 720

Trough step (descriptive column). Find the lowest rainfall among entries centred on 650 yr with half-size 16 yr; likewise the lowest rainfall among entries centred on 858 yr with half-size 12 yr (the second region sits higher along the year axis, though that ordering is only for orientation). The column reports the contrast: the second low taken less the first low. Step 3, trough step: -0.04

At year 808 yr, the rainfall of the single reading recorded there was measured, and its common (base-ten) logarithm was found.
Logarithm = 0.799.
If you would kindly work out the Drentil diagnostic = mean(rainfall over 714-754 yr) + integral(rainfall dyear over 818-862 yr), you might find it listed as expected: 276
